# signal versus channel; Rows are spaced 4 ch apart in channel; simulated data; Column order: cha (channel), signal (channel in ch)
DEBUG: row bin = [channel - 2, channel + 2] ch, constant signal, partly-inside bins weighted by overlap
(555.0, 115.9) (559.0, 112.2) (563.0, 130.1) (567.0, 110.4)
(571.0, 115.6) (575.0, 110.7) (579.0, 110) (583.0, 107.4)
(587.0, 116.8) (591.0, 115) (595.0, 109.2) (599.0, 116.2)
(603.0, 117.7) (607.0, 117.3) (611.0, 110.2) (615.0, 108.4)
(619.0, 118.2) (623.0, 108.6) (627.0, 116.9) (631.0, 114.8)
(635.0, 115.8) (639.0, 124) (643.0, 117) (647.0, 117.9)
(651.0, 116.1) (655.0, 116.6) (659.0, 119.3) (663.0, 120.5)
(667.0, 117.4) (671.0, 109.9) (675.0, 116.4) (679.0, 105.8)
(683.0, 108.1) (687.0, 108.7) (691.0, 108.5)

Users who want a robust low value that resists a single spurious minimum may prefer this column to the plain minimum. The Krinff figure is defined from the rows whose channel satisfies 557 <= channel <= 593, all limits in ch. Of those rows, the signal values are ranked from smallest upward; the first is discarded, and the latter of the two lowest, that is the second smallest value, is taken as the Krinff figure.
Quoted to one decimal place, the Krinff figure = 110.0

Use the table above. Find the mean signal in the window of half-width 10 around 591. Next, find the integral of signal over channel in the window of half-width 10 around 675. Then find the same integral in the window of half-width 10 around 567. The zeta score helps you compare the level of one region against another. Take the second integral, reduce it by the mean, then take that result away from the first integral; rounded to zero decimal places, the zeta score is 27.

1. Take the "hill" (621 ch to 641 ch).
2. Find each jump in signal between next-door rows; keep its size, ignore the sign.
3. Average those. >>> 4.9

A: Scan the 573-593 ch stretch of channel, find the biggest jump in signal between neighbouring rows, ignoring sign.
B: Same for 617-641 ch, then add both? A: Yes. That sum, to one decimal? 19.0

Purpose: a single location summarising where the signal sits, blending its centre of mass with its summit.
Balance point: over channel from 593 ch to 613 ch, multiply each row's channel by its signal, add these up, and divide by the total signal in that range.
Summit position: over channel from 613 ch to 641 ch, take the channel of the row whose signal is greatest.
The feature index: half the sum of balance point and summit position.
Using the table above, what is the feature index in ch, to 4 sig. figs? 621.0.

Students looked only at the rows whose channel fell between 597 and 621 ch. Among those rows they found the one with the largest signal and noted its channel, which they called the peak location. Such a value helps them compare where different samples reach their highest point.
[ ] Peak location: 619.0 ch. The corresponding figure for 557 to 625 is 563.0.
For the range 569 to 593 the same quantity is 587.0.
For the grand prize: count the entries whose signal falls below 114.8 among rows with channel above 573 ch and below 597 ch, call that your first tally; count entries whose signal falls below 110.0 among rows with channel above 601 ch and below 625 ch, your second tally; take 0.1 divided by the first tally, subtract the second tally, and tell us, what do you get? -2.0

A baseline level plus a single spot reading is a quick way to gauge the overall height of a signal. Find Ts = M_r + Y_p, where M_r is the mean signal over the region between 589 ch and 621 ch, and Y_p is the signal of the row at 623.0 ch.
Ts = 223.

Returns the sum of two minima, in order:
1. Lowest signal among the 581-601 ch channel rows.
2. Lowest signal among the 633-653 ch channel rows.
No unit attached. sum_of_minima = 223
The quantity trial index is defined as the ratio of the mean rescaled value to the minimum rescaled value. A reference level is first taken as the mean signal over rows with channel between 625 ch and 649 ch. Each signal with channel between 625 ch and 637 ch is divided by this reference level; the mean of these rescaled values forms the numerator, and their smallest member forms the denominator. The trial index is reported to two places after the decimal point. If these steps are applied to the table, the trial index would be 1.01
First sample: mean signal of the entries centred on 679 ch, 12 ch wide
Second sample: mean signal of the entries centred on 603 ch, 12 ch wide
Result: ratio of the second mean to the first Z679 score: 1.06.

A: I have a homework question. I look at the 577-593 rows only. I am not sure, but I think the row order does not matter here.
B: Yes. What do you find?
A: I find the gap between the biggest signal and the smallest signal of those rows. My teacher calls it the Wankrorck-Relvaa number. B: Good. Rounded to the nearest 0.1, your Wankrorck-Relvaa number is 9.4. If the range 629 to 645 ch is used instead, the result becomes 9.2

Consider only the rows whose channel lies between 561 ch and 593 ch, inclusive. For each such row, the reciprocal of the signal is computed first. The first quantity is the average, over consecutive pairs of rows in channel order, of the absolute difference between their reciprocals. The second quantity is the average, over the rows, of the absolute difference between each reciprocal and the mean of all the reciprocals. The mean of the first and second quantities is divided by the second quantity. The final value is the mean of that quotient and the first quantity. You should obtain 0.58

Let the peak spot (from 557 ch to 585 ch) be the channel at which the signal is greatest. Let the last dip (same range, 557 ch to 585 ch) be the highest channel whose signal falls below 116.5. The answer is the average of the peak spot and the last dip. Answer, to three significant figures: 573 ch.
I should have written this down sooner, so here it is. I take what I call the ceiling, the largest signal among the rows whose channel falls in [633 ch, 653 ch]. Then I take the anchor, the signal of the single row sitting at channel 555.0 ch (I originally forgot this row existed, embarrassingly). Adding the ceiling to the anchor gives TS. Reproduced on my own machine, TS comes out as 240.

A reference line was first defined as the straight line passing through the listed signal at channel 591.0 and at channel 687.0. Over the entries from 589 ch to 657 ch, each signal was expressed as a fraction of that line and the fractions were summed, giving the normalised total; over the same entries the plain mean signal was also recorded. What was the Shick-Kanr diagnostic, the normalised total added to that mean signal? 133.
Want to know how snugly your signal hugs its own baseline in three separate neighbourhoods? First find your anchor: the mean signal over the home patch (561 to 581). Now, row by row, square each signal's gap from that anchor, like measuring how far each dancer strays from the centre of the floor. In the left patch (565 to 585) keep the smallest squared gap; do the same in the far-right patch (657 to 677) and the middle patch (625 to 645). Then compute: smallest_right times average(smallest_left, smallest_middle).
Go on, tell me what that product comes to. 0.14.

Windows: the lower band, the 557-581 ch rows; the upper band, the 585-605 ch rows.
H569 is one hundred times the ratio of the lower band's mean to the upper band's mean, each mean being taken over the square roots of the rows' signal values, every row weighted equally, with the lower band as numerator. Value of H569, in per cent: 100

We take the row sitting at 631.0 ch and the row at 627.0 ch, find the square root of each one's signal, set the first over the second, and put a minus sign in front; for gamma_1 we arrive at -0.991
